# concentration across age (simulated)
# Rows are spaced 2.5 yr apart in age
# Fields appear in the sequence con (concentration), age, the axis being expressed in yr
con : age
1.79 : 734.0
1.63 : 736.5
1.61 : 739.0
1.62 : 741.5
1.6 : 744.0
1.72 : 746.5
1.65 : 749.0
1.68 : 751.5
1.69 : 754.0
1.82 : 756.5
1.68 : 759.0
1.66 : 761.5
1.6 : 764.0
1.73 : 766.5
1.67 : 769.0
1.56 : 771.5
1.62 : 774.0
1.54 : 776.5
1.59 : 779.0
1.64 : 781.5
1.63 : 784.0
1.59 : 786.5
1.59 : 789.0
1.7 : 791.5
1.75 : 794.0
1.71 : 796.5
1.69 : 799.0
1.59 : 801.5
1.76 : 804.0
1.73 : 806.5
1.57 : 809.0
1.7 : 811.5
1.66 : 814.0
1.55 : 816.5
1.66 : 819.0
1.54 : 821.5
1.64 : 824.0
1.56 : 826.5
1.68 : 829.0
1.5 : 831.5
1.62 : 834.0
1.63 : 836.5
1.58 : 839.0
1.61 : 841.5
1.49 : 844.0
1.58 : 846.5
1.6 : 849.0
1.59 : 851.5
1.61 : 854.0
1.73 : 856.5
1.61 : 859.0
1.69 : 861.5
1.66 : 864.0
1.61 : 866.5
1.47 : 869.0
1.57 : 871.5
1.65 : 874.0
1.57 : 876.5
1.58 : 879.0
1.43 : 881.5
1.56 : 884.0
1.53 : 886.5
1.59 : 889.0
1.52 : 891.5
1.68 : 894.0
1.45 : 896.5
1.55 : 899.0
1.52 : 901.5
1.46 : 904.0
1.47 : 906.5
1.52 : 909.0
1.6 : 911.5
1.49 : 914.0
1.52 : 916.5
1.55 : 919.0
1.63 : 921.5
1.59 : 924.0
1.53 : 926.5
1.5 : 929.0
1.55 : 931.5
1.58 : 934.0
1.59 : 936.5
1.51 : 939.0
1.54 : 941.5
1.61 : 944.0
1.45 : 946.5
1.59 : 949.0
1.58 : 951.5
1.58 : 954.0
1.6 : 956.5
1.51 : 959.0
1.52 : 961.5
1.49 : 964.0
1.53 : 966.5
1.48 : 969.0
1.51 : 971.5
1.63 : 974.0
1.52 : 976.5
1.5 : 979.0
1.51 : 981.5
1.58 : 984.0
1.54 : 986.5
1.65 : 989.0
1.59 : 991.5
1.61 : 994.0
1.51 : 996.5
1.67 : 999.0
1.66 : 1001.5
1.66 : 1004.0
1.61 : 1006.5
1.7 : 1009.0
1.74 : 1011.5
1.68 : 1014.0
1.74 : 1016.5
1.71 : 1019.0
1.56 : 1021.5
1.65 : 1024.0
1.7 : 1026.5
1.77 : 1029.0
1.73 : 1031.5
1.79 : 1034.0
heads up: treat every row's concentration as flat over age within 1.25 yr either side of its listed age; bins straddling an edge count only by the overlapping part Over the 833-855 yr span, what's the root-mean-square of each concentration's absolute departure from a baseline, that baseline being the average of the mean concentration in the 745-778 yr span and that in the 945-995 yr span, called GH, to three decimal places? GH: 0.042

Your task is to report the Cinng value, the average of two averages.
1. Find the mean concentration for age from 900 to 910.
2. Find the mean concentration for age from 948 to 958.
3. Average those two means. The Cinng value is 1.54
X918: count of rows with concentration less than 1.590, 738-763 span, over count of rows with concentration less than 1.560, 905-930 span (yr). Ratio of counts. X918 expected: 0.00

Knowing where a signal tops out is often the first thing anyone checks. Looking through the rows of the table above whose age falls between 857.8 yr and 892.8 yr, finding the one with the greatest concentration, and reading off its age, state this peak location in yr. 861.5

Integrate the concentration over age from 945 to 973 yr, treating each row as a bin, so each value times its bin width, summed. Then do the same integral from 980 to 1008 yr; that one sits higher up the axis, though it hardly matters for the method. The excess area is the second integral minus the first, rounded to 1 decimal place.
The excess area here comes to 1.9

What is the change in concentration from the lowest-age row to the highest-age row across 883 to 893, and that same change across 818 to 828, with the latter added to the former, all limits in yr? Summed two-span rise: -0.14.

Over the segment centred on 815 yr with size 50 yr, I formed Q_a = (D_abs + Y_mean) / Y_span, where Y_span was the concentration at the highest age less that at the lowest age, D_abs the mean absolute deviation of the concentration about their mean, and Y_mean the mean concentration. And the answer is -14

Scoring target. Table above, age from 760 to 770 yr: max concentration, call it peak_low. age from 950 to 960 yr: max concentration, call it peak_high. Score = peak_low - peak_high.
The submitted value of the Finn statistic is 0.13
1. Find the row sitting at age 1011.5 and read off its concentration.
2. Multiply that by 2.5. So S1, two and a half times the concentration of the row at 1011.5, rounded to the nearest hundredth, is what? 4.35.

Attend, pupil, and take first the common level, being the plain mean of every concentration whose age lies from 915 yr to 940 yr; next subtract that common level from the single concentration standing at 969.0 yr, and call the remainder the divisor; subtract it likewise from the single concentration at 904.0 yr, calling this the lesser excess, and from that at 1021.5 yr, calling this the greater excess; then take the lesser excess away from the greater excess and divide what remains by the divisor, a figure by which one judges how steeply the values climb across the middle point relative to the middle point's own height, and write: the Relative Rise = -1.3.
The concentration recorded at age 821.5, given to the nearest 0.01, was 1.54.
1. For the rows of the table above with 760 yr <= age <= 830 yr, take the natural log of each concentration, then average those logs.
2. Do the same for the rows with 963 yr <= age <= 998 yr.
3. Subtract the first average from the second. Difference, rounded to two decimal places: -0.06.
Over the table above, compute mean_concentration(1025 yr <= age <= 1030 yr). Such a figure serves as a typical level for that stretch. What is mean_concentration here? 1.73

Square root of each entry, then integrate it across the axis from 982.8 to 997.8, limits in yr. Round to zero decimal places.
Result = 19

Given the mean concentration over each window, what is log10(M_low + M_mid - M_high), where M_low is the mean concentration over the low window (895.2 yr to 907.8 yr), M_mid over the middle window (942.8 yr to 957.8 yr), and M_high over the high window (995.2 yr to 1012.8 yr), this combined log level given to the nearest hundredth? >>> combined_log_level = 0.15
